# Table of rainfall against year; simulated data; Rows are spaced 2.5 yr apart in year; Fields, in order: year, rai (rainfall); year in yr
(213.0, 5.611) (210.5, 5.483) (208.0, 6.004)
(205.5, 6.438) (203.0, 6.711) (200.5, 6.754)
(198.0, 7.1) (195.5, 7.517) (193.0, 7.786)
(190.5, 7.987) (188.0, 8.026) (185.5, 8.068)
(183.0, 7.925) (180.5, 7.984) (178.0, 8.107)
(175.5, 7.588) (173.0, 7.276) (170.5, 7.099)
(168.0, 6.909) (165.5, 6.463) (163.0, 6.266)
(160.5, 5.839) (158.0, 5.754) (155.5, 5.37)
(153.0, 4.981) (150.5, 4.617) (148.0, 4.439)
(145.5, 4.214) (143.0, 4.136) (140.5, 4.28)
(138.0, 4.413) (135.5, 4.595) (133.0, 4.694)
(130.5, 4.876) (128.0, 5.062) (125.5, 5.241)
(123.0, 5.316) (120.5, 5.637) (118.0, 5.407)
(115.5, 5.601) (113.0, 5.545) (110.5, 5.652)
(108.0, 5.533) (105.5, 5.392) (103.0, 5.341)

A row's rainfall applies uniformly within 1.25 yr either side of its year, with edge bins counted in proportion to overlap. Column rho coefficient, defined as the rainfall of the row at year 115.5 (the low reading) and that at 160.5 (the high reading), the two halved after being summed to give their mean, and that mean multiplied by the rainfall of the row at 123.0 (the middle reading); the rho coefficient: 30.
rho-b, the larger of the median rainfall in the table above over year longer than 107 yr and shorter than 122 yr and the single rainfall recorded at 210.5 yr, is 5.6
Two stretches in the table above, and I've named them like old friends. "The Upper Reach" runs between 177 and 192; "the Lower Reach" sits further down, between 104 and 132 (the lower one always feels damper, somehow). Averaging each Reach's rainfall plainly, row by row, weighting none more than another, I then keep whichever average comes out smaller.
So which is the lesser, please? 5.4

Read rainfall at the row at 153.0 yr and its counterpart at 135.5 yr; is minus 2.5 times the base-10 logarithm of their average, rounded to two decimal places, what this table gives -1.70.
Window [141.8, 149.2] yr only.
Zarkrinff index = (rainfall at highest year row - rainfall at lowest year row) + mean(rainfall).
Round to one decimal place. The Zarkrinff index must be 4.6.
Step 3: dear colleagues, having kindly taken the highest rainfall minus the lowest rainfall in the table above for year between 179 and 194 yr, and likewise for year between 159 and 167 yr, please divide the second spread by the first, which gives 2.2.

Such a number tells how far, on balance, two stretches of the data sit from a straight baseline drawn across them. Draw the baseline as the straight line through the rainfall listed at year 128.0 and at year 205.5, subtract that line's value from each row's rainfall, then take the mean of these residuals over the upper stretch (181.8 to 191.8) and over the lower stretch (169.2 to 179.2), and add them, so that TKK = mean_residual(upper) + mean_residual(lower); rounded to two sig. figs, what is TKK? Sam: 3.5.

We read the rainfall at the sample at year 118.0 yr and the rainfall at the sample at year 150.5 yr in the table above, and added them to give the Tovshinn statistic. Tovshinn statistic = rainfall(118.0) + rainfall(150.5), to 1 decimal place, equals 10.0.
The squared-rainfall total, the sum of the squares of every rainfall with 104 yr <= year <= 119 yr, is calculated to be 183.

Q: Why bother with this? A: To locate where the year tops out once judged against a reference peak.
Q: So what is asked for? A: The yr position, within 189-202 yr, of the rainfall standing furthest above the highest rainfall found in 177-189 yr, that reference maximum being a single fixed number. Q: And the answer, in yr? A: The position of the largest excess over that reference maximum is 190.5 yr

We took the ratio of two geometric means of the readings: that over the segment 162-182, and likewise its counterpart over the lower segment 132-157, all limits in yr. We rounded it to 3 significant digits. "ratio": 1.58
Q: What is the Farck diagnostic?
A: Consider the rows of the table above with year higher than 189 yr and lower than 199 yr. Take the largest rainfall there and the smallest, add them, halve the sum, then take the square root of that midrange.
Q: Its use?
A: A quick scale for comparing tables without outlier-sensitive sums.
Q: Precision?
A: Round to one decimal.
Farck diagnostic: 2.7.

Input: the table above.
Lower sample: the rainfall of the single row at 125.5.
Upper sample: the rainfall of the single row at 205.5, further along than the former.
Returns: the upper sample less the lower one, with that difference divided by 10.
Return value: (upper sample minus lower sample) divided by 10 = 0.1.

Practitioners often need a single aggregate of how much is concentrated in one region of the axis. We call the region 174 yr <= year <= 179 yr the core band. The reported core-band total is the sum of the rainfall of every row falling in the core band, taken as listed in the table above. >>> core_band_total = 15.7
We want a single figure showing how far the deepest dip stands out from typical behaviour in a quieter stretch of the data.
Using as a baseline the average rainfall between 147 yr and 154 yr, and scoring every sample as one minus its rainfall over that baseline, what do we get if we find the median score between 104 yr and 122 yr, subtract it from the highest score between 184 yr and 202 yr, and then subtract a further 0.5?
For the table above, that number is -0.76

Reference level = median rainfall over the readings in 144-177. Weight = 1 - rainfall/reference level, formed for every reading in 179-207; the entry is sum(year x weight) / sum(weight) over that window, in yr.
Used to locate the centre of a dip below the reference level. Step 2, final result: 190.4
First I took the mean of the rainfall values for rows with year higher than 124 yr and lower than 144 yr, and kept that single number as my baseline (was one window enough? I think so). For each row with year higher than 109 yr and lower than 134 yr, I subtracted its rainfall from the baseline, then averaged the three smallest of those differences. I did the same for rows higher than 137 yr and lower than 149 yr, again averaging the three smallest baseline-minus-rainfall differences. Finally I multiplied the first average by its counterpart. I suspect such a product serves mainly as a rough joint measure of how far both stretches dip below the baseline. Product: -0.3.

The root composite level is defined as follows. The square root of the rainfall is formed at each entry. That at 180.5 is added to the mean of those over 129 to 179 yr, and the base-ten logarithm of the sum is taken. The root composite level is 0.714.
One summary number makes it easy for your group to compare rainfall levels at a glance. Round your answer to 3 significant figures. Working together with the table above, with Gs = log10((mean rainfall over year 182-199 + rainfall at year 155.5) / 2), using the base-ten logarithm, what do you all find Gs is 0.818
